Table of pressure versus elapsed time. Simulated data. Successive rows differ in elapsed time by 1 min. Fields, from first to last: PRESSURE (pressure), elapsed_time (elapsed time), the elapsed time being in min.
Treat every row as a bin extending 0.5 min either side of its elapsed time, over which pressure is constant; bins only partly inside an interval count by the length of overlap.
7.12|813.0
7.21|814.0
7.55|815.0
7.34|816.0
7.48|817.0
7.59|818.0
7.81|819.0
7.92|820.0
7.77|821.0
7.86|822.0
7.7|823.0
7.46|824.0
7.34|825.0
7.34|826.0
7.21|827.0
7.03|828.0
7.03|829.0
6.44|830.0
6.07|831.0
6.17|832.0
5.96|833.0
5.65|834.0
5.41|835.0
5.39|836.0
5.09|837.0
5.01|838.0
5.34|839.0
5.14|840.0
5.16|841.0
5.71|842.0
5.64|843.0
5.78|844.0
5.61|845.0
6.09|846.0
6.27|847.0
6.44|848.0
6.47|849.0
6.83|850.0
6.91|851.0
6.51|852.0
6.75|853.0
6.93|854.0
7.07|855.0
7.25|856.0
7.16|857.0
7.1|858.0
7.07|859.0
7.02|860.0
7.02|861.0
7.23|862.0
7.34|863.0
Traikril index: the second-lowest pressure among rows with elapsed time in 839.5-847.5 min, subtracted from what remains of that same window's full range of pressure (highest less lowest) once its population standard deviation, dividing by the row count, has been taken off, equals -4.4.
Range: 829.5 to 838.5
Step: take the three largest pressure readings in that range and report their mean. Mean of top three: 6.2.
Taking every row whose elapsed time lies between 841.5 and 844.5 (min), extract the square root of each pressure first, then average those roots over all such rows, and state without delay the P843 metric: 2.4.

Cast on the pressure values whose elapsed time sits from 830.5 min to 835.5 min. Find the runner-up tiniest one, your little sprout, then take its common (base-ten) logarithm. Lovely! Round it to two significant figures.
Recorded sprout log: 0.75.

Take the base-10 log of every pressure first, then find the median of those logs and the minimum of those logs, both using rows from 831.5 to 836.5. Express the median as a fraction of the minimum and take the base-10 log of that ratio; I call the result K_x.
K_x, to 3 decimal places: 0.012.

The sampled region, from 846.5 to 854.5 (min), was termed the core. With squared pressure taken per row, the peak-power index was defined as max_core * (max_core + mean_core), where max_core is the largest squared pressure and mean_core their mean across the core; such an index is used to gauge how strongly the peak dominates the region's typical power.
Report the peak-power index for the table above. 4426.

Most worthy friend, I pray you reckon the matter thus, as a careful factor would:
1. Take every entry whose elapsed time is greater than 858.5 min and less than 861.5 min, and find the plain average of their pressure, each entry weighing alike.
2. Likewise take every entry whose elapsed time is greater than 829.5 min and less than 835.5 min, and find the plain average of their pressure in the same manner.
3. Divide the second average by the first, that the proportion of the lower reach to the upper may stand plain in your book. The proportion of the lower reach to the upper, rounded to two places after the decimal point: 0.85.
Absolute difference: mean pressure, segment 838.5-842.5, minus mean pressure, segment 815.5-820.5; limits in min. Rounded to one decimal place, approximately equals 2.3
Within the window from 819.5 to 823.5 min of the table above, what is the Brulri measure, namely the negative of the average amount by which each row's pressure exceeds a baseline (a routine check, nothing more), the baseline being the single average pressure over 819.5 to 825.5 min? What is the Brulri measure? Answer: -0.14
